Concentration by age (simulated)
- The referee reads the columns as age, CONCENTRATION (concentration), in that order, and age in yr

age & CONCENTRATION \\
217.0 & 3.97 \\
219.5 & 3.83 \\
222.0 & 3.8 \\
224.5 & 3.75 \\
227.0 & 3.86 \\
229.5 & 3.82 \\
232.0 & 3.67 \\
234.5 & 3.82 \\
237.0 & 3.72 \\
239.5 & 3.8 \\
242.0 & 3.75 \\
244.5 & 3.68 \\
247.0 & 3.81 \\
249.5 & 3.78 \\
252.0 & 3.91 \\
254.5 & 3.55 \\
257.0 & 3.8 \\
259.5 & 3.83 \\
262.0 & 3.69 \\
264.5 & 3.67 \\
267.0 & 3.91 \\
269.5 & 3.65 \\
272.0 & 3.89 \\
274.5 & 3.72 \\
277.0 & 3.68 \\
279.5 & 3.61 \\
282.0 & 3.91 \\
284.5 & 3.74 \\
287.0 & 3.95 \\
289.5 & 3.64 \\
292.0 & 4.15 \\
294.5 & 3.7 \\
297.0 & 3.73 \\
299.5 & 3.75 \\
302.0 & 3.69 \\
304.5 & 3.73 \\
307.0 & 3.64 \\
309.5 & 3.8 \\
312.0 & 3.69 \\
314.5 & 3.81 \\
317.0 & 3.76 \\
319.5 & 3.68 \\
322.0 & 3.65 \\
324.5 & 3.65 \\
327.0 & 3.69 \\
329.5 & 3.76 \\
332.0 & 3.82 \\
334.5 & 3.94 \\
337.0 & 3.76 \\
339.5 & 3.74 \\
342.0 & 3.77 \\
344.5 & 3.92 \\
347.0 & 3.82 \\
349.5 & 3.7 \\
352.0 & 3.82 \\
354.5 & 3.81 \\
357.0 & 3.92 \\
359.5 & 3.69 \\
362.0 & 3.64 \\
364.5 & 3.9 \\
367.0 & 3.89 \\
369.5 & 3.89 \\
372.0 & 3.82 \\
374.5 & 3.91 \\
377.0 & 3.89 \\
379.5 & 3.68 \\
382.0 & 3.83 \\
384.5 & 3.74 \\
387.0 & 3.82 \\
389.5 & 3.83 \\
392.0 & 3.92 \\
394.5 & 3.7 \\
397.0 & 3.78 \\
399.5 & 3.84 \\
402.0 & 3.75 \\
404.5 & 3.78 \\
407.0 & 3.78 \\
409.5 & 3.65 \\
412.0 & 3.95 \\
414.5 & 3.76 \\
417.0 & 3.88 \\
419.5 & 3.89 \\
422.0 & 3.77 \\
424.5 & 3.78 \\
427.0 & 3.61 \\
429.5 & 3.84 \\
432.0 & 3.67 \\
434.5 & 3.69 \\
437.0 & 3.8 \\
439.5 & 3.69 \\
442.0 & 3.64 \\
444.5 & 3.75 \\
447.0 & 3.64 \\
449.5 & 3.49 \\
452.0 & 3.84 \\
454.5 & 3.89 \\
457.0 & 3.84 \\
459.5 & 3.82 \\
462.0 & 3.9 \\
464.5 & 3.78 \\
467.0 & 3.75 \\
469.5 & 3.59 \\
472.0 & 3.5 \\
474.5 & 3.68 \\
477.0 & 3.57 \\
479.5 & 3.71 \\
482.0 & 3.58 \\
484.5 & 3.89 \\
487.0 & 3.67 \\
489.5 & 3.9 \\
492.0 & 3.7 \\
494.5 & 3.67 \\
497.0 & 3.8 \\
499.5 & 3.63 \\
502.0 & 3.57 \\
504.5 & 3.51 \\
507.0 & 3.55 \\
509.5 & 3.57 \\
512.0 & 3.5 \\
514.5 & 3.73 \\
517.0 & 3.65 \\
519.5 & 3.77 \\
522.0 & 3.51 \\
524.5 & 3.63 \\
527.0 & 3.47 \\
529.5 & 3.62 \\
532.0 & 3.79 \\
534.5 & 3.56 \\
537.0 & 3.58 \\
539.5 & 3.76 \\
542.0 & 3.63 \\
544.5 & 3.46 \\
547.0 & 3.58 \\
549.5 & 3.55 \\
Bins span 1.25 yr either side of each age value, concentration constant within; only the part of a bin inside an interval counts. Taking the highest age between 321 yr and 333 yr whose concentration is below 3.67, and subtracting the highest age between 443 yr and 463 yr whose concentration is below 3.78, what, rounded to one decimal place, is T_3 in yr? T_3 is -125.0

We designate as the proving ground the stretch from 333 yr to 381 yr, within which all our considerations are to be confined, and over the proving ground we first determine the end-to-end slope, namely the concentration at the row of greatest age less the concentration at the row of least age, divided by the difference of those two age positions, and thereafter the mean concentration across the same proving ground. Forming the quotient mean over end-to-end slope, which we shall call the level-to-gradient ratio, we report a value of -661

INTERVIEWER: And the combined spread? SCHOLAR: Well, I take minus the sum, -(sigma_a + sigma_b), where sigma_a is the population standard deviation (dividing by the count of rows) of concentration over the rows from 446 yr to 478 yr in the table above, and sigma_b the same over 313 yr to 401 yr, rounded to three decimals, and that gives -0.227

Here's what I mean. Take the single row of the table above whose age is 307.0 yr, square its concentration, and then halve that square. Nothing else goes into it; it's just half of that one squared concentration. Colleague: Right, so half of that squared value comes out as 6.62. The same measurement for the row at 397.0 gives 7.14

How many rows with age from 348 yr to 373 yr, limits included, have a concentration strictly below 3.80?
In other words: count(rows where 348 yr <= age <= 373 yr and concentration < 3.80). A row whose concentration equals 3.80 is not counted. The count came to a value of 3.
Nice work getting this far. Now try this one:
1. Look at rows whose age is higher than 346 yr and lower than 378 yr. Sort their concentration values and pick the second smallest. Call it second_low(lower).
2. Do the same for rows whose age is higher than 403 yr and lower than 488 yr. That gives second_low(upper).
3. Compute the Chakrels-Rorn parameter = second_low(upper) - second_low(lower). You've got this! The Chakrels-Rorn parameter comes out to -0.19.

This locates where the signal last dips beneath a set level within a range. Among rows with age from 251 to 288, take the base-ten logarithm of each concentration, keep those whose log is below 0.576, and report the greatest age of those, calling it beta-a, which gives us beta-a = 284.5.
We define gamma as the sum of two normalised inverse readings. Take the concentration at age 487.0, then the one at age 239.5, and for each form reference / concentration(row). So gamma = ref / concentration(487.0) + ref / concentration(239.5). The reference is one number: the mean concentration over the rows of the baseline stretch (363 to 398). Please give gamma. 2.05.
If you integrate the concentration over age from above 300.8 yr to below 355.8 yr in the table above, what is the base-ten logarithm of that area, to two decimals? 2.32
